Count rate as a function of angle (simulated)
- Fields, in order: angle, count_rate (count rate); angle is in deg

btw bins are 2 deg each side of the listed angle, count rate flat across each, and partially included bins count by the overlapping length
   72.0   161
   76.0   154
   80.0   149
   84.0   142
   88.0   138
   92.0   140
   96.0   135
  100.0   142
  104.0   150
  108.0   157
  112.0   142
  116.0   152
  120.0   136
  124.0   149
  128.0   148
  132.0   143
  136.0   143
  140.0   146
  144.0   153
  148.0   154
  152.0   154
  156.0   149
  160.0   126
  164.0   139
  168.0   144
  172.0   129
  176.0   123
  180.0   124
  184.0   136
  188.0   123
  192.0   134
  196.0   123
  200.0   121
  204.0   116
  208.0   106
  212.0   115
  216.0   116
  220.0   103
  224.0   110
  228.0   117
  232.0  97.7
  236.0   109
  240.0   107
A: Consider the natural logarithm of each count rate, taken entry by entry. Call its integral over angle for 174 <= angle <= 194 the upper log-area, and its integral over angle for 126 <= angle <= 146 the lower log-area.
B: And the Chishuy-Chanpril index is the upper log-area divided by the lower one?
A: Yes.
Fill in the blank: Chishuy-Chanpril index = 0.973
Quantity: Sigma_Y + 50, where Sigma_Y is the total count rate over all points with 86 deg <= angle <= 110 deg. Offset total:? 912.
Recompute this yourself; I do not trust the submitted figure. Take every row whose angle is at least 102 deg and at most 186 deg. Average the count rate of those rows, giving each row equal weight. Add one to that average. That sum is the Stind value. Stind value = 144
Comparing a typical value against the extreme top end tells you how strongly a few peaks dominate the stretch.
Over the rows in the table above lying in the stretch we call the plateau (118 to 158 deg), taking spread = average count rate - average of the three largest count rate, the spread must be -6.2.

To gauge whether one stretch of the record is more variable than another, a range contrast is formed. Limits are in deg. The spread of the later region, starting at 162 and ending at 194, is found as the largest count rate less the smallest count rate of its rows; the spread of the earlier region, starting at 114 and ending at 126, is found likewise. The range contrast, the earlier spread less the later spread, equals -5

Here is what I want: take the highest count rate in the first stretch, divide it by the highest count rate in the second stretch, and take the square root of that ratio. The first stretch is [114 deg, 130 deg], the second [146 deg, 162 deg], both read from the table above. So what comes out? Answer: 0.99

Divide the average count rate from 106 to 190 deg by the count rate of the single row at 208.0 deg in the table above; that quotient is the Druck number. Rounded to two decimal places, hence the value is 1.33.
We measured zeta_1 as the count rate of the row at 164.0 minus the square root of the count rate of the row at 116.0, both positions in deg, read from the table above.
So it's 127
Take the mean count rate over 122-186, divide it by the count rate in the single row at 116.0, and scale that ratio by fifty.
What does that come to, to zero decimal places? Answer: 46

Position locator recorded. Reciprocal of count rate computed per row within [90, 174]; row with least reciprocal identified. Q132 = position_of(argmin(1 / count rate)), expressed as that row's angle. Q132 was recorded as 108.0 deg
